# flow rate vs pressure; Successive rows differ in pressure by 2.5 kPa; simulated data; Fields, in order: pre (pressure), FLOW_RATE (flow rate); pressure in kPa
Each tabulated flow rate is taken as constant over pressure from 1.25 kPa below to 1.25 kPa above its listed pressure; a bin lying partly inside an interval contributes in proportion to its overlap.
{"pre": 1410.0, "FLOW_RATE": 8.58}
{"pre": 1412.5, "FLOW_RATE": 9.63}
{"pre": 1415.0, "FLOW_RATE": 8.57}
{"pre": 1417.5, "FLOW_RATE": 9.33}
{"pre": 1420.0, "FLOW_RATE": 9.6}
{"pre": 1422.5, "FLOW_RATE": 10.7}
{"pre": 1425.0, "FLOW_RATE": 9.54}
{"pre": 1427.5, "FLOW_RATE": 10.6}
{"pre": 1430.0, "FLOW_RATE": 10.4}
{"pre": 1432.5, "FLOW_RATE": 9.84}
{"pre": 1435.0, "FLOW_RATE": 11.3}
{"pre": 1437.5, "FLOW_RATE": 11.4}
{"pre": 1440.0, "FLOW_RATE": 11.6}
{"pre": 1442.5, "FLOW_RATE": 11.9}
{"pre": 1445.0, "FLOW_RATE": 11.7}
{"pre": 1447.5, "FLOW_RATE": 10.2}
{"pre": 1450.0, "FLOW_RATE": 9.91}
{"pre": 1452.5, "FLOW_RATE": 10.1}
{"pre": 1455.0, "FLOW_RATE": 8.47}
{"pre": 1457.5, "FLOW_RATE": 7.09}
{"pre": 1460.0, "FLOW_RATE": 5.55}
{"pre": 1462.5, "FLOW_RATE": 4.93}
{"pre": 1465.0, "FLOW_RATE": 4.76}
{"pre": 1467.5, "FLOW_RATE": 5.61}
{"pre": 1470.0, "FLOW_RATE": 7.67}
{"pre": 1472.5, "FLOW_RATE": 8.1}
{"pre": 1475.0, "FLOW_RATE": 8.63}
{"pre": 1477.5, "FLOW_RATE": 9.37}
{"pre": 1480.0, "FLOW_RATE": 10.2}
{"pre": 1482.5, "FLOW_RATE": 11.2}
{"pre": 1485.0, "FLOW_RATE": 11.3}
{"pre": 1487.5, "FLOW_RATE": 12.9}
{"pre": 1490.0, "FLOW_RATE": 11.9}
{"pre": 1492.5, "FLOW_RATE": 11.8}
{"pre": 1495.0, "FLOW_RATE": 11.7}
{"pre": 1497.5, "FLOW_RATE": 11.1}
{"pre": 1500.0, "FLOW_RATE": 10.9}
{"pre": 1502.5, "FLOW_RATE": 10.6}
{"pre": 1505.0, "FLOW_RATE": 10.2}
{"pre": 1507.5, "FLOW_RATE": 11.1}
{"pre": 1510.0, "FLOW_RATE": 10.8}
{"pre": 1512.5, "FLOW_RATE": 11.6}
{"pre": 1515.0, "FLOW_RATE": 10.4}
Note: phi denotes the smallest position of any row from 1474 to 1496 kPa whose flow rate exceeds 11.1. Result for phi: 1482.5 kPa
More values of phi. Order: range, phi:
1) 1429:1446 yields 1435.0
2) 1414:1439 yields 1435.0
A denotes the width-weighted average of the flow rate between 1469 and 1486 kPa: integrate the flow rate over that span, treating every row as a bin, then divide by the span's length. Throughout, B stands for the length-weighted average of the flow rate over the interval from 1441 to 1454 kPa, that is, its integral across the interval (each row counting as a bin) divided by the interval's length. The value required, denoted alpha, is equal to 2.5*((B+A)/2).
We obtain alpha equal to 25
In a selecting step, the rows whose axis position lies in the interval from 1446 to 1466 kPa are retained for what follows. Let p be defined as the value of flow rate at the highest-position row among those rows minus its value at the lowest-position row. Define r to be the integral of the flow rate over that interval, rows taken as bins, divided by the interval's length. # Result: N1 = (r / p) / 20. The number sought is -0.07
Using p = -5.4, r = 7.7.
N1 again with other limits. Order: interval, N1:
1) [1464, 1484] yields 0.06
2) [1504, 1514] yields 0.39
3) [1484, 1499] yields -2.94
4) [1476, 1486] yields 0.27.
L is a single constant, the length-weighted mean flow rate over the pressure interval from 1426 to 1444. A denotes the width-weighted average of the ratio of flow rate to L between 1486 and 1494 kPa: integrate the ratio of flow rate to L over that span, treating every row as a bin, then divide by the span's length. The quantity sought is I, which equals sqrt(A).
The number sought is 1.05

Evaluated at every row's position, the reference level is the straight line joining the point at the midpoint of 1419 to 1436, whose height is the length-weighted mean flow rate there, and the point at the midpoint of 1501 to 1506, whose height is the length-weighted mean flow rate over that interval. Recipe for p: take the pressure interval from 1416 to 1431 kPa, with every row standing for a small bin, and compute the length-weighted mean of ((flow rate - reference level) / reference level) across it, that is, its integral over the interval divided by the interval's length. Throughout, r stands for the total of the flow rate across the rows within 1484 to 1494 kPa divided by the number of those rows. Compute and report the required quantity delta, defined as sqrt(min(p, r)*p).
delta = 0.03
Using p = -0.03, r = 12.0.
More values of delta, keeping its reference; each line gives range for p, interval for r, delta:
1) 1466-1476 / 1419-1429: 0.29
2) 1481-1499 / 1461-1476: 0.12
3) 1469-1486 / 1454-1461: 0.09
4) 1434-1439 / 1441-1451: 0.10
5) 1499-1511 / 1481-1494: 0.03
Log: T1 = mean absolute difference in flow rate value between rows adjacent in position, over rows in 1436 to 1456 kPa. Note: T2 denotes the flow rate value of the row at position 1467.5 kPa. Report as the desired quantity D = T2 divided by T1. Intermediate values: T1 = 0.62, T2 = 5.61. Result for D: 9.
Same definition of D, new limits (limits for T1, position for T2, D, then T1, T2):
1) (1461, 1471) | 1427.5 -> 10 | 1.03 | 10.6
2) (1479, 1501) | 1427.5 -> 18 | 0.59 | 10.6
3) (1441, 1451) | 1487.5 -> 19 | 0.66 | 12.9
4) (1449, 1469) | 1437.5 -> 13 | 0.91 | 11.4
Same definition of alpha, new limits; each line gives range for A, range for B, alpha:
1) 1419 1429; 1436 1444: 27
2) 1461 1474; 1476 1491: 22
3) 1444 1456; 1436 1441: 27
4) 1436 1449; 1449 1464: 24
